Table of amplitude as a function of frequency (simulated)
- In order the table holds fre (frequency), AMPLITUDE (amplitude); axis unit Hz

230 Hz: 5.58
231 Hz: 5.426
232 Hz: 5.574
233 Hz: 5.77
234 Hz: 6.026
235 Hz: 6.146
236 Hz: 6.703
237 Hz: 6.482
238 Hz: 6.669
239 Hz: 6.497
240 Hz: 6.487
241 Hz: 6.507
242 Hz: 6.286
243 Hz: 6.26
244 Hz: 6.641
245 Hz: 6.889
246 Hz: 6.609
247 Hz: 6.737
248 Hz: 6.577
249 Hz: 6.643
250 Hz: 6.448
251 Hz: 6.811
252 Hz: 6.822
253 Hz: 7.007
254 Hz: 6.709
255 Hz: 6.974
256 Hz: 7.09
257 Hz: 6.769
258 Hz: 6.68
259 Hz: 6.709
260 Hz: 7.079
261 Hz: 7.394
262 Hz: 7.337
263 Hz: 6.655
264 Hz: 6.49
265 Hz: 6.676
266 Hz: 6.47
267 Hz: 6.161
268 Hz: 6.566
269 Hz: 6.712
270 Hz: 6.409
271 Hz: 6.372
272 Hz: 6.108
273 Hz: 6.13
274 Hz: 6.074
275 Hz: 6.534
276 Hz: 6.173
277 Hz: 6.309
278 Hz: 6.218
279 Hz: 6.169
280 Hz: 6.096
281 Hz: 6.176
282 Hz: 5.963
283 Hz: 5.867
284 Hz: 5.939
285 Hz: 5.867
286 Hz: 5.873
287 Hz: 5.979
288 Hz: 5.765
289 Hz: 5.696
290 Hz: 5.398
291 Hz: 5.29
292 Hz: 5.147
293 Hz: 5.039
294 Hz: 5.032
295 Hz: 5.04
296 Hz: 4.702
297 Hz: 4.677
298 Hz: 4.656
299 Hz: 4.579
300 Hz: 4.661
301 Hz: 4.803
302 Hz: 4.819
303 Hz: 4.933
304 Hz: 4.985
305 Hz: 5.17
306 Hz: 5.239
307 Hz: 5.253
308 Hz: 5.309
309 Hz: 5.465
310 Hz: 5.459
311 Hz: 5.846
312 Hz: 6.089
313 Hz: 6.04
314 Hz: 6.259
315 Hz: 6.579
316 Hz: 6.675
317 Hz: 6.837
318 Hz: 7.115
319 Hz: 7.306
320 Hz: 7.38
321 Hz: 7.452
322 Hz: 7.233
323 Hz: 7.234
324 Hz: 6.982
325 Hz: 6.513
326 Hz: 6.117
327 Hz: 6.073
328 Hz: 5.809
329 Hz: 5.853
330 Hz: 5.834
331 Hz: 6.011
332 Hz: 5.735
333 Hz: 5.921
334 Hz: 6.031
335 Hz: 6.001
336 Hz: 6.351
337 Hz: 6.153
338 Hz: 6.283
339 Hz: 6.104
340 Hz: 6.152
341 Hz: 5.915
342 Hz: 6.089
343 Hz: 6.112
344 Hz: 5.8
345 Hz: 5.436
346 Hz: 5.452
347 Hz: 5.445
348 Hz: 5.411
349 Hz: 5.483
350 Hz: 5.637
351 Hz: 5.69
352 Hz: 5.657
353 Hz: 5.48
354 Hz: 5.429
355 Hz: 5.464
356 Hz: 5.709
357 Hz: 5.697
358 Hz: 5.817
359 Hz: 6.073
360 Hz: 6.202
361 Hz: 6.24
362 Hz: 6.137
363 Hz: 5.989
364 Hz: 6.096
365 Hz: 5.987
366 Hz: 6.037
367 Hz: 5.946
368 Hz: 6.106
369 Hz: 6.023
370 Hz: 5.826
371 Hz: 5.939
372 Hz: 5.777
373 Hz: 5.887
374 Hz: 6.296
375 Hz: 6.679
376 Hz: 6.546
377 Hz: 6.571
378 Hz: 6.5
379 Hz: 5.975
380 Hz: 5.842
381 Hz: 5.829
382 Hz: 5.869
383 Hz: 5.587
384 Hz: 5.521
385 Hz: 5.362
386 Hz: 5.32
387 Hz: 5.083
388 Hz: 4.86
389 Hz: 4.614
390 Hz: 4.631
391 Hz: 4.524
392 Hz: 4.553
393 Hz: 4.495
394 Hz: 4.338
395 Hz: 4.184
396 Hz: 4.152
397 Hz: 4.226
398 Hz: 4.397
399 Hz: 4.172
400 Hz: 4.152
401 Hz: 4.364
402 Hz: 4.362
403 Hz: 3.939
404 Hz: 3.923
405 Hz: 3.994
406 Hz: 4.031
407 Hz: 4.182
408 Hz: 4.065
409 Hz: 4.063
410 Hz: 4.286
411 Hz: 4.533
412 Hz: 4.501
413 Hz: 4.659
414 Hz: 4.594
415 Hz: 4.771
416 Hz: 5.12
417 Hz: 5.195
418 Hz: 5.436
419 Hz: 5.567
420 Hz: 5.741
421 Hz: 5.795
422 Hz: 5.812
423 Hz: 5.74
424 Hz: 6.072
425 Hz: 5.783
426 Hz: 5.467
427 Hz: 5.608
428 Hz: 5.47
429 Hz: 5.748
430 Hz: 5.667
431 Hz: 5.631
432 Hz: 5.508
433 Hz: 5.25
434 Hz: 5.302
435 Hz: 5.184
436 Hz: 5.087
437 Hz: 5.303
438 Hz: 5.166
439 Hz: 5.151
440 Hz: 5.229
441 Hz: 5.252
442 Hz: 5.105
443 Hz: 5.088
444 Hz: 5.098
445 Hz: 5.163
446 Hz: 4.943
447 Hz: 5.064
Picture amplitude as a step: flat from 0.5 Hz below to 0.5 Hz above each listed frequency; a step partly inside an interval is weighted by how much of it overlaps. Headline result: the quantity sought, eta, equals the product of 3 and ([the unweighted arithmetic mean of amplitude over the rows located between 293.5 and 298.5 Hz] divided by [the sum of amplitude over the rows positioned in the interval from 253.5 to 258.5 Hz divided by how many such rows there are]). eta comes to 2.1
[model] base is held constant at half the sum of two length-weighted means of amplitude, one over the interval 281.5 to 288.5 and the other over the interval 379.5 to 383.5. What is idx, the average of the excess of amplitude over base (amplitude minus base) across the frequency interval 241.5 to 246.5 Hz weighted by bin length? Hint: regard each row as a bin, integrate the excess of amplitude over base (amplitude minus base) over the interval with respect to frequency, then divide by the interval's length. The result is 0.7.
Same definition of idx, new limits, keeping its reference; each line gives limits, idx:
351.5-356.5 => -0.3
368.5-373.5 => 0.1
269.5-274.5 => 0.4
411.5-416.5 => -1.1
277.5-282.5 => 0.3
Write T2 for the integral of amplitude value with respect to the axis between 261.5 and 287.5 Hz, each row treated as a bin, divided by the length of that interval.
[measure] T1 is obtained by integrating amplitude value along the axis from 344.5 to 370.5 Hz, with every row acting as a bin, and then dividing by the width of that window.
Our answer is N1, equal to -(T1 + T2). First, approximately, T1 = 5.8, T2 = 6.28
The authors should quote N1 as -12.1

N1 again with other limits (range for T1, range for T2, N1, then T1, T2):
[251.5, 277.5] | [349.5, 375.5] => -12.5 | 6.6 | 5.92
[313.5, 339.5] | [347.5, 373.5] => -12.3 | 6.5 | 5.84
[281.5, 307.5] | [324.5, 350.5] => -11.2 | 5.2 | 5.91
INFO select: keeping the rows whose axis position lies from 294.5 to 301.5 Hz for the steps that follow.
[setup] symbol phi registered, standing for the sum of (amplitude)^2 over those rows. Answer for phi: 157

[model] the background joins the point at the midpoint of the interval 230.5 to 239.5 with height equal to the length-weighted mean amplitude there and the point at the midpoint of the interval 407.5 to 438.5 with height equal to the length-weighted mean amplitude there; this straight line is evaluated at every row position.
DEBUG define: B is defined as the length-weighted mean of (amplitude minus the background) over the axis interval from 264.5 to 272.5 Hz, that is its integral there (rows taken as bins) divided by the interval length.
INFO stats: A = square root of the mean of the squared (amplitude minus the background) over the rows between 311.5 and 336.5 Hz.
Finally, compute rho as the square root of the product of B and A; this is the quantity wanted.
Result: 0.65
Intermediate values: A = 0.92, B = 0.45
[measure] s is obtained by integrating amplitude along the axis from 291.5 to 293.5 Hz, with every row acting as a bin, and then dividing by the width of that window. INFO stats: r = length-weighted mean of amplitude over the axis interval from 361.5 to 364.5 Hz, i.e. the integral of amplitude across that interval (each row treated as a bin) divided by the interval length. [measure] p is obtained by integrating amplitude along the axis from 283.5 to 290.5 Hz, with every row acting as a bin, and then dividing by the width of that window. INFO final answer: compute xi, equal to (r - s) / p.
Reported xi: 0.17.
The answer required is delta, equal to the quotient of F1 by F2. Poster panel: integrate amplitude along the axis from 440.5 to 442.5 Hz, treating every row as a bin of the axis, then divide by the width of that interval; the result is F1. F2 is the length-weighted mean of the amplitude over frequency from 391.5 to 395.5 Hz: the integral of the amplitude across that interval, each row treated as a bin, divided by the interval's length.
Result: 1.18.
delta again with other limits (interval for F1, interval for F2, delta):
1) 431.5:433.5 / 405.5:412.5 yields 1.27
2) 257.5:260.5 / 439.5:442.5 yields 1.31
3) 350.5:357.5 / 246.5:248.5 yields 0.84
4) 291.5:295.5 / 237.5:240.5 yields 0.77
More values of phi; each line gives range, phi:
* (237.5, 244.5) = 294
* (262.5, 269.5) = 299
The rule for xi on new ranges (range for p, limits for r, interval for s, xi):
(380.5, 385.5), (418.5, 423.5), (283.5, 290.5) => -0.01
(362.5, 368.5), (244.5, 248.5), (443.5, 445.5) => 0.26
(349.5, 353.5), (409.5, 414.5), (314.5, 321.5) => -0.45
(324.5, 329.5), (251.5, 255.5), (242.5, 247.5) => 0.04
